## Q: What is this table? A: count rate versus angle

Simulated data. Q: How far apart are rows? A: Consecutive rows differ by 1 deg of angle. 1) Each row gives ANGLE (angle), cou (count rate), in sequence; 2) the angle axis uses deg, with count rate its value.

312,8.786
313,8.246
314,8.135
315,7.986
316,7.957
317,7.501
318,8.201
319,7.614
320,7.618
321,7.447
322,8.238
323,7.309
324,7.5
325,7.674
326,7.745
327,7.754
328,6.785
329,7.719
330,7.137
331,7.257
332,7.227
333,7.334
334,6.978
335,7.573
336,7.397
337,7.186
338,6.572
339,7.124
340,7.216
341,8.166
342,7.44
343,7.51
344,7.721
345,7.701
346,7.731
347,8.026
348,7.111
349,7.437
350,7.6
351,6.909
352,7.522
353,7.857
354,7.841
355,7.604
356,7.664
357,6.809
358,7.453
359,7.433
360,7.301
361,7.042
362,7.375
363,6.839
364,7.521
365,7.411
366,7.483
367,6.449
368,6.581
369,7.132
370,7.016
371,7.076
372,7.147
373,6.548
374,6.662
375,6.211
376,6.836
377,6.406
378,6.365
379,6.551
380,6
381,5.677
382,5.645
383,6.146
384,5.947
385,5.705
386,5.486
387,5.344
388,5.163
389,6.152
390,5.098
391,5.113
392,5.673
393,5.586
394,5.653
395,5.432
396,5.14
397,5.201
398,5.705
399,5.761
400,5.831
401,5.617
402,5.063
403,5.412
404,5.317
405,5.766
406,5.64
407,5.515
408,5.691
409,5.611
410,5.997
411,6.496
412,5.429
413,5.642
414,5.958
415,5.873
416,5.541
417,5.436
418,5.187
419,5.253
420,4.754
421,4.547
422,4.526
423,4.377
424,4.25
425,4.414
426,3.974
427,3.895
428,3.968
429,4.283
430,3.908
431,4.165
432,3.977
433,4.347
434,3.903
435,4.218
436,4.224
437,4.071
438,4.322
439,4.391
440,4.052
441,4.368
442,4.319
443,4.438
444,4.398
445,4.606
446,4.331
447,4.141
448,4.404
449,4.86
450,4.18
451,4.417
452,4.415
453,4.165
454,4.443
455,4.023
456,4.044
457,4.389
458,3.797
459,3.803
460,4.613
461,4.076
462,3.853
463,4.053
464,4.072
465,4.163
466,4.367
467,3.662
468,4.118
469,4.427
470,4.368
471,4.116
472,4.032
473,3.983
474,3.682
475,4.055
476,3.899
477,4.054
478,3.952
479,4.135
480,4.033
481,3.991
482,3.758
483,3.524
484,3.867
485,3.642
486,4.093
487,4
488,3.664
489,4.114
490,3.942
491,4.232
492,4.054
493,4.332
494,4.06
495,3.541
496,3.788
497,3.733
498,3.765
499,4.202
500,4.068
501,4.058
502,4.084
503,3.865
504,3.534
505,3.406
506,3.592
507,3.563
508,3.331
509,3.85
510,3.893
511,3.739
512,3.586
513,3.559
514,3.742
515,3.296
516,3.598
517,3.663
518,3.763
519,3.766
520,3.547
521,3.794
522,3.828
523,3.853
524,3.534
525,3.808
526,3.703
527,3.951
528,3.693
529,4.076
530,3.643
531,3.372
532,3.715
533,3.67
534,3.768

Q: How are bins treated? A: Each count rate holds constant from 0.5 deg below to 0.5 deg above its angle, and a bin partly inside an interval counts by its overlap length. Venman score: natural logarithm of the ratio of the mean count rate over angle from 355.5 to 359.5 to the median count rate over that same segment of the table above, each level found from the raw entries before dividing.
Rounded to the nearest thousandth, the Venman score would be -0.014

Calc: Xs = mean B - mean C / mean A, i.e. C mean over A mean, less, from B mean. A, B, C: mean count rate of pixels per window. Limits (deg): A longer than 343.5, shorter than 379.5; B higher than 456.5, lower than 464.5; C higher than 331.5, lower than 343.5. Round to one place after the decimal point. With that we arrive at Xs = 3.1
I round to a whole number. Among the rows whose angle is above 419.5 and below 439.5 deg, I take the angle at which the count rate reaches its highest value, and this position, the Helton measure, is 420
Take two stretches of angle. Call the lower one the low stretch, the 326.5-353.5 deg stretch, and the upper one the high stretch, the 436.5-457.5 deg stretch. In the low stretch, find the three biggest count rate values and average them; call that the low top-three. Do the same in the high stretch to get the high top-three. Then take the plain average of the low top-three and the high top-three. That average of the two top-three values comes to 6.3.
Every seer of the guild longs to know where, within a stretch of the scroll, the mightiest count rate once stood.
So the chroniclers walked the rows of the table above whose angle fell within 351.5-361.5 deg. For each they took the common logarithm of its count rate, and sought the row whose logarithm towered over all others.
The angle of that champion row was 353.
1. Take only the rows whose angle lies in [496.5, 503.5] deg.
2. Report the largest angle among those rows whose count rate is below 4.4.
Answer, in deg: 503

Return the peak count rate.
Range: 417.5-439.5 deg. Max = 5.253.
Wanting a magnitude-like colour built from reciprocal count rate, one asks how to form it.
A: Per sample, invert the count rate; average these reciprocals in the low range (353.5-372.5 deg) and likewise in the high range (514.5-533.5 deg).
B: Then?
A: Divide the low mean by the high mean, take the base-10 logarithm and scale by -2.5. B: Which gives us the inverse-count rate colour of 0.7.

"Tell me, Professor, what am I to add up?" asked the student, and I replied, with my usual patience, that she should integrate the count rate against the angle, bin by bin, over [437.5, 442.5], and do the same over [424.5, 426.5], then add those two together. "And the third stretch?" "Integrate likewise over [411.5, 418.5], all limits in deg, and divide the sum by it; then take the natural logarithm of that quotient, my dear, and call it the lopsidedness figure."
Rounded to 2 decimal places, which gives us -0.27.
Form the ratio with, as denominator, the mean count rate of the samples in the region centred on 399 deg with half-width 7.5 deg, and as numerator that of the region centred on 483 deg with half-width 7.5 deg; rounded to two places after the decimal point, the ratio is 0.71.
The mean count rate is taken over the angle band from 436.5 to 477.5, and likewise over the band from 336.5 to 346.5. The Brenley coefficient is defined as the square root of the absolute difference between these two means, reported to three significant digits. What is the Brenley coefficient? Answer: 1.80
